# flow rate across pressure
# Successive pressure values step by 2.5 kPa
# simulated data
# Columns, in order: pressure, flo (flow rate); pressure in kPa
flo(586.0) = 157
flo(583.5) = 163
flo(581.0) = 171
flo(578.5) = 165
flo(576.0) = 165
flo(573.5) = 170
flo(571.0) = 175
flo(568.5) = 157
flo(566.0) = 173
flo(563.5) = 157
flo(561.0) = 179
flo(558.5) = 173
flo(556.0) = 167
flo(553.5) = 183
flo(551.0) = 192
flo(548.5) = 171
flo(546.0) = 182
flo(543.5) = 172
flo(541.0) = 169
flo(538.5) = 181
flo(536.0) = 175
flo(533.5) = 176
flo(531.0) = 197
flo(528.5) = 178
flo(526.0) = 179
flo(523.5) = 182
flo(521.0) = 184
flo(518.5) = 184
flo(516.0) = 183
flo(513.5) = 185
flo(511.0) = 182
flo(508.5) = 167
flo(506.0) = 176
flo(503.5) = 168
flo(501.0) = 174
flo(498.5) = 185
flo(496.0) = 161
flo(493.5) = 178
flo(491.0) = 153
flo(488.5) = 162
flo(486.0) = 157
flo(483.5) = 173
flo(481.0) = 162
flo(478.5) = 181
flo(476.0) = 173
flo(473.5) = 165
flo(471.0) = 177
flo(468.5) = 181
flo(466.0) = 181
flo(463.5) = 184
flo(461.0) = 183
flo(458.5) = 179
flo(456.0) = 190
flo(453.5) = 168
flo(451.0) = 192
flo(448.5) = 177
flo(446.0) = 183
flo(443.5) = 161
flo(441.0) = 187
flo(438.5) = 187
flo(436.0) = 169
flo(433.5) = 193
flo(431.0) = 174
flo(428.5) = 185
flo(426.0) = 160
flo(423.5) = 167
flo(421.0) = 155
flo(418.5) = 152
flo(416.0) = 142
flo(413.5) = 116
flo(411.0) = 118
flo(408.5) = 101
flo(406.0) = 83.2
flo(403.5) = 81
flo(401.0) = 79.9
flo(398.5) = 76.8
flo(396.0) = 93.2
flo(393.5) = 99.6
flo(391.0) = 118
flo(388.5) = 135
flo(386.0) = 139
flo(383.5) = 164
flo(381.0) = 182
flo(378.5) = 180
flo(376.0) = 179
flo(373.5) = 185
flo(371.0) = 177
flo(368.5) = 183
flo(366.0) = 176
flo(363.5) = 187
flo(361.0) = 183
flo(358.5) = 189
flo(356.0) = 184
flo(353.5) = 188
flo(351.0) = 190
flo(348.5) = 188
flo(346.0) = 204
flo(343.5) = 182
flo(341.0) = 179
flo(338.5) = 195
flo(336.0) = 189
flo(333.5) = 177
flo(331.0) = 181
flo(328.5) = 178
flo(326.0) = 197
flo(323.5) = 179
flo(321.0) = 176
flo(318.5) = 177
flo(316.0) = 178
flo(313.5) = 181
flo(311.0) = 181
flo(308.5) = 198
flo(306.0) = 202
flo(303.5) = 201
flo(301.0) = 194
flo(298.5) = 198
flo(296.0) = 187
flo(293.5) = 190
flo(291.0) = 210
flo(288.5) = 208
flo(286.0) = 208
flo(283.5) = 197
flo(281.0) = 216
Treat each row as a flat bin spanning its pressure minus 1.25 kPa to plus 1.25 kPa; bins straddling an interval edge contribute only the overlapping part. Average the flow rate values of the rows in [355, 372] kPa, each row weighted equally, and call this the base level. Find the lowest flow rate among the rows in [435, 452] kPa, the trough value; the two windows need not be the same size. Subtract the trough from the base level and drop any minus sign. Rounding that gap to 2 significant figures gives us 22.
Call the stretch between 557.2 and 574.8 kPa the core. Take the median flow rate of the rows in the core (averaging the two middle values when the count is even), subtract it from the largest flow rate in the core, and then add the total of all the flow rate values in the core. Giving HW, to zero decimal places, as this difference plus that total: 1190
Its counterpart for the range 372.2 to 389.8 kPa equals 1170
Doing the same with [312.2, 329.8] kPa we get 1285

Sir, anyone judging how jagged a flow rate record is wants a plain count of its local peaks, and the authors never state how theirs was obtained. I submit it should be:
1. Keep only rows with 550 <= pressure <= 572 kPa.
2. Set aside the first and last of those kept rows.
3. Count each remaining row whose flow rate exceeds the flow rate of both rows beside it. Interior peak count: 2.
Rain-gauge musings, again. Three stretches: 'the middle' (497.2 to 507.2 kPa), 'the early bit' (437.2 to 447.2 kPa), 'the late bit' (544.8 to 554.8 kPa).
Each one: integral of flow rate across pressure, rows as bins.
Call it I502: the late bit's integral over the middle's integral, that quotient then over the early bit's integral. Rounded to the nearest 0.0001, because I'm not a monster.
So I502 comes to 0.0006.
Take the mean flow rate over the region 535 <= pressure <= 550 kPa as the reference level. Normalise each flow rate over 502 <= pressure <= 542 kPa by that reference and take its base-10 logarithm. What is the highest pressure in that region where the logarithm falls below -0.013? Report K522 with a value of 541.0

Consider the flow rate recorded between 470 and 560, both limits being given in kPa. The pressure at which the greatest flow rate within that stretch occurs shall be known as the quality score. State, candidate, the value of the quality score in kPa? 531.0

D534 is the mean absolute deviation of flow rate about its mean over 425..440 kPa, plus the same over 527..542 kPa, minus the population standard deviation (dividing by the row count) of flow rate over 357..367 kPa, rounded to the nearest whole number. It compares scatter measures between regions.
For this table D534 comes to 12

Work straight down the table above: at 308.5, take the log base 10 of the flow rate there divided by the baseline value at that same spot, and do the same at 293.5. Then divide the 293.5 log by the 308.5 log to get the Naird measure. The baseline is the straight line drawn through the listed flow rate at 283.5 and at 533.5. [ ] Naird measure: -2.0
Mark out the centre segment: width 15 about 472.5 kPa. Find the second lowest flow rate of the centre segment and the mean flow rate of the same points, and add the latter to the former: 349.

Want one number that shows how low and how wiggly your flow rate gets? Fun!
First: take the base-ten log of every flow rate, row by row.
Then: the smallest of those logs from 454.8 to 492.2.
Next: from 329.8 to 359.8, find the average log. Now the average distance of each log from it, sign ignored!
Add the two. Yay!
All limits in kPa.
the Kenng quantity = 2.20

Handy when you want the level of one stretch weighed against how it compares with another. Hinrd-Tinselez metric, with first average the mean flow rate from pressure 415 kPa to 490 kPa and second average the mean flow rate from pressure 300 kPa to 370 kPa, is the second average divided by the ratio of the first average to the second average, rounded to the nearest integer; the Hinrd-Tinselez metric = 200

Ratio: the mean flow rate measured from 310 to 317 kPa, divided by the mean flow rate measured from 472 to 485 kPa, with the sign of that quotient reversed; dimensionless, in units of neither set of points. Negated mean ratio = -1.05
